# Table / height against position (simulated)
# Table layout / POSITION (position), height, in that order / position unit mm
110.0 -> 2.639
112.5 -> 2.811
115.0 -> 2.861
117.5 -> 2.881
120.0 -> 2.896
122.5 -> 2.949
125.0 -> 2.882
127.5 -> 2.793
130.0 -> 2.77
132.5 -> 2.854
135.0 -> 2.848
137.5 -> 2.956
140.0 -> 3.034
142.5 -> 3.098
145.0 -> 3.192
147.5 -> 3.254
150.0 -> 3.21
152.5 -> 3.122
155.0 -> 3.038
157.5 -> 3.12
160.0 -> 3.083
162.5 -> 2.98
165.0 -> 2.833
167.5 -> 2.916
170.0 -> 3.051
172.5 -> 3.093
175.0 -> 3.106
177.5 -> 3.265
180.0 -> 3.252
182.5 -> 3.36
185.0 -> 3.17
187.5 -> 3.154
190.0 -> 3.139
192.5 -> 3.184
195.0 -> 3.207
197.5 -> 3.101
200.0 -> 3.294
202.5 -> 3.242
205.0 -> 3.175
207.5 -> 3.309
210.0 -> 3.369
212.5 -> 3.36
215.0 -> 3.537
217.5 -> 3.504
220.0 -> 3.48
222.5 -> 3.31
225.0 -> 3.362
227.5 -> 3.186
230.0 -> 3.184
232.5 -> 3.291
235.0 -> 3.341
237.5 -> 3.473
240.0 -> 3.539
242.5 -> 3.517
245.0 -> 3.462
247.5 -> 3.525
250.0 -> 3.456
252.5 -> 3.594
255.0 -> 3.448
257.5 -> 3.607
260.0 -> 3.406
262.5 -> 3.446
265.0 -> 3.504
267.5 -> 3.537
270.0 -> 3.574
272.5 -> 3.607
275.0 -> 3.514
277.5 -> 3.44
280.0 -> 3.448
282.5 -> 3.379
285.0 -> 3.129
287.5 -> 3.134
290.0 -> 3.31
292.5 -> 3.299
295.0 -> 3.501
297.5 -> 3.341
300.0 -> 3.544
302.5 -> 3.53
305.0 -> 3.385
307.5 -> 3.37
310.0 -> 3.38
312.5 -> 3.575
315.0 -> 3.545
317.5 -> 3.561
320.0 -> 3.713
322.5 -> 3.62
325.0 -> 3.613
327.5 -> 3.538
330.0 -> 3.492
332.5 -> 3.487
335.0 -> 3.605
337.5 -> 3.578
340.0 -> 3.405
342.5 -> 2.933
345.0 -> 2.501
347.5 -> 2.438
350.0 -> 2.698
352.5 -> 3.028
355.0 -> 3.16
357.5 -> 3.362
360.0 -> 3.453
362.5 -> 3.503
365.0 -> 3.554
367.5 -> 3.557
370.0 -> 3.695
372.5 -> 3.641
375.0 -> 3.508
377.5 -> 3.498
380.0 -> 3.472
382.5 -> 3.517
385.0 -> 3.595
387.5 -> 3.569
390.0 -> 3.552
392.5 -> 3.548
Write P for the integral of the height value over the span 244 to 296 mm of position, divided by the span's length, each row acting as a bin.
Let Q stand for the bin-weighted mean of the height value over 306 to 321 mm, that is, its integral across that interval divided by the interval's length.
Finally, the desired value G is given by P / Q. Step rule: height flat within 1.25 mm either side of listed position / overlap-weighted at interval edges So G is 0.98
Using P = 3.44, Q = 3.52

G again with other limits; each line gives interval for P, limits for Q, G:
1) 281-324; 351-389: 0.99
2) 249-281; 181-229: 1.07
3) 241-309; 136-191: 1.11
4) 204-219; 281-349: 1.00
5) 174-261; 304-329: 0.95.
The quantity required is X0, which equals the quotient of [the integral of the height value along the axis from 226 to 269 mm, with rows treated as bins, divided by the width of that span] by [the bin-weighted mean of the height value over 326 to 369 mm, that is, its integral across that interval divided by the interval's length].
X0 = 1.06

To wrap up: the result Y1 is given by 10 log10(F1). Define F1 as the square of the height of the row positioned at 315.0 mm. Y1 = 11.0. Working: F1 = 12.6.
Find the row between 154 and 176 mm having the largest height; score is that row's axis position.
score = 157.5 mm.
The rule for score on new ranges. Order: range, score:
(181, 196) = 182.5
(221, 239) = 237.5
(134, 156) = 147.5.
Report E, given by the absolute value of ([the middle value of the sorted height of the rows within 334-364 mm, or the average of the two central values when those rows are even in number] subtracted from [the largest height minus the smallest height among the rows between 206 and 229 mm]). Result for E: 2.91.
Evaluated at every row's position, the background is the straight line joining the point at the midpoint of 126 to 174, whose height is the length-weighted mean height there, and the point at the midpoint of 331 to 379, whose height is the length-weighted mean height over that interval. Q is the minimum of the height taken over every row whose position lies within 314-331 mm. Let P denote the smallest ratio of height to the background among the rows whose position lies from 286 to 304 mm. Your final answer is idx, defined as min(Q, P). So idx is 0.978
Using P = 0.98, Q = 3.492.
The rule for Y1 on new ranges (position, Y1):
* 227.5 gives 10.1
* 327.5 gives 11.0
